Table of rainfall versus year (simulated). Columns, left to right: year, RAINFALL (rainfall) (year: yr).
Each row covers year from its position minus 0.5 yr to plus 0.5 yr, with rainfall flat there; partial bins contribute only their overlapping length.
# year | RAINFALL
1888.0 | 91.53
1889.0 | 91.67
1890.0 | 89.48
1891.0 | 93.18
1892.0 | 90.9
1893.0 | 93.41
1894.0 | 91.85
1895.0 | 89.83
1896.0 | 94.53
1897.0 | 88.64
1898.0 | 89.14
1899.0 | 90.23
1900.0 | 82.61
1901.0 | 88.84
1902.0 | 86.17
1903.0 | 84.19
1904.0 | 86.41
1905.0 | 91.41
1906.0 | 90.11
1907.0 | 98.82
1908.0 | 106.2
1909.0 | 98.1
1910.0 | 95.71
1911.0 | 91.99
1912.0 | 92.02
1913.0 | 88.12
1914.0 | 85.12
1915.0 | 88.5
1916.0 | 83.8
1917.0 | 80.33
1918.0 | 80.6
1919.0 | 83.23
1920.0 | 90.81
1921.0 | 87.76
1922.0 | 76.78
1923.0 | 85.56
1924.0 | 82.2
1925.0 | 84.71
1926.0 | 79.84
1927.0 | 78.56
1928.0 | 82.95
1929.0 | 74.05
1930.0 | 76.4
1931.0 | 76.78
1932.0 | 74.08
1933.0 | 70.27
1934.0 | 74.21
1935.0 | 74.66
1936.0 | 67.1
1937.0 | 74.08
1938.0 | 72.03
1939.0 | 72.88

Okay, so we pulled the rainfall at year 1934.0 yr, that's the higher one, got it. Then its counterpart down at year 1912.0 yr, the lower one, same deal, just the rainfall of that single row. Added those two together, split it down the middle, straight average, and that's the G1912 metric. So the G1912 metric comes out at 83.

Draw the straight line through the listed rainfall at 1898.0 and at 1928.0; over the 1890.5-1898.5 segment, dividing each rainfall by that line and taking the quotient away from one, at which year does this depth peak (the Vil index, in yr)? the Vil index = 1897.0 yr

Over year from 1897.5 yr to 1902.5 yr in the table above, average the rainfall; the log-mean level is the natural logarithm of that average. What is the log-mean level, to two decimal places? 4.47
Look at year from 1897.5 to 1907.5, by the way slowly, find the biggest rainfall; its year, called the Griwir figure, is 1907.0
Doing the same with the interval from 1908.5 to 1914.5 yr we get 1909.0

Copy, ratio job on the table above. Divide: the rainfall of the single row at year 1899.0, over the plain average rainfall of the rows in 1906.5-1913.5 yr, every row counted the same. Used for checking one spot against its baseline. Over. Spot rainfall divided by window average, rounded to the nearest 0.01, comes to 0.94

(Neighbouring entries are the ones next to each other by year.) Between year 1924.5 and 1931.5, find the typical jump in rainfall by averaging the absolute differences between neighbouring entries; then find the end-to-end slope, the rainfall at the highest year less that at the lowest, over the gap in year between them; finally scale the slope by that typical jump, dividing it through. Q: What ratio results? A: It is -0.4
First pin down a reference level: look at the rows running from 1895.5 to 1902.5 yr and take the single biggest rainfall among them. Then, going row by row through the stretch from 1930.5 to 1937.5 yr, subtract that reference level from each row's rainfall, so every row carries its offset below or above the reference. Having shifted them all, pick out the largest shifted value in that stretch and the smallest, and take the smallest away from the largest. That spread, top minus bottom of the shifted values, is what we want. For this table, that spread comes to 9.7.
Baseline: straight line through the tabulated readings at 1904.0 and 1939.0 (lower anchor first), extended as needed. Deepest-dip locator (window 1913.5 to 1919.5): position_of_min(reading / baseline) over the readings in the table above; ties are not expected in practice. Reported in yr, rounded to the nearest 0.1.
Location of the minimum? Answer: 1917.0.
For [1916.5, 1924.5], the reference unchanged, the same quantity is 1922.0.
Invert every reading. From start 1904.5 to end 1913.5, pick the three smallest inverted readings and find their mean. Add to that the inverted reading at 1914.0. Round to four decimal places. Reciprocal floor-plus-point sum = 0.0217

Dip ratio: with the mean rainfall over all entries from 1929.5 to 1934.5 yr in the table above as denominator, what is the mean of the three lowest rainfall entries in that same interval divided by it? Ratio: 0.980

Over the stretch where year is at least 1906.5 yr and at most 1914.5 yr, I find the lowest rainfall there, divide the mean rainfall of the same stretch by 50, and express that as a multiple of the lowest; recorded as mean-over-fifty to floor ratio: 0.0222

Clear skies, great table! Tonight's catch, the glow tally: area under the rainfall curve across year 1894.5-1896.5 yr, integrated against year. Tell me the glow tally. 184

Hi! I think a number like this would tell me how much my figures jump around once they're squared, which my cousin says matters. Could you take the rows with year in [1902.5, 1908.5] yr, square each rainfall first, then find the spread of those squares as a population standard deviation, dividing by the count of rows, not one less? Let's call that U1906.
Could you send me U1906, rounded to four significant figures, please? 1435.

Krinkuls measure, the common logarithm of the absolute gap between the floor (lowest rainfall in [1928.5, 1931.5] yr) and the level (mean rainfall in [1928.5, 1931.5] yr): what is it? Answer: 0.23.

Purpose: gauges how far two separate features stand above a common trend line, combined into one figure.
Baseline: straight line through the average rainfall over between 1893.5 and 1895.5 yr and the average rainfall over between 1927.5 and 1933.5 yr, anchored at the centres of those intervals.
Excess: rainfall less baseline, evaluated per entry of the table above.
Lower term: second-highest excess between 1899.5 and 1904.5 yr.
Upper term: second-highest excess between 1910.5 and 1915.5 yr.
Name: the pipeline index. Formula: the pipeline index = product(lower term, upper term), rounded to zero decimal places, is -4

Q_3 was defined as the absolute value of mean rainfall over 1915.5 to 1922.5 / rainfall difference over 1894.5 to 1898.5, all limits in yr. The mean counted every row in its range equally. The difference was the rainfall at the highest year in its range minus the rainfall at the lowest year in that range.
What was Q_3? 121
